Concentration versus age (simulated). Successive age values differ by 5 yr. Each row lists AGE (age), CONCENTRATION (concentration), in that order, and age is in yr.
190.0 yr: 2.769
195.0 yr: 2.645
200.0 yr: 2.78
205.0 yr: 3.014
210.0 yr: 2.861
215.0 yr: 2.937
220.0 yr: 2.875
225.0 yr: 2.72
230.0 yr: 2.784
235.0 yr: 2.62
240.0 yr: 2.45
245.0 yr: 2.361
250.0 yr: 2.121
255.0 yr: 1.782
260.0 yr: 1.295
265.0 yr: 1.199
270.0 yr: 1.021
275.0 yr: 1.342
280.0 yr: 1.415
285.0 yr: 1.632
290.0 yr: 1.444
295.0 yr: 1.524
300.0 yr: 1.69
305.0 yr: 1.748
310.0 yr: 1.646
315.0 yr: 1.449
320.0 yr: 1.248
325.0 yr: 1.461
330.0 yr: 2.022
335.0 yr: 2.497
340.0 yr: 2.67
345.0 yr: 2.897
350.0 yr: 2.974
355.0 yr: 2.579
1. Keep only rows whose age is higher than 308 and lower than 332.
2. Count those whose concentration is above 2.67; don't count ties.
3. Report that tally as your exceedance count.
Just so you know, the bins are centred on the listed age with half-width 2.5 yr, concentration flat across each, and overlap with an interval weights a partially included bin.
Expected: 0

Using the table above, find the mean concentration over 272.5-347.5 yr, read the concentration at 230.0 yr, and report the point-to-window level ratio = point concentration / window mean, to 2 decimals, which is 1.56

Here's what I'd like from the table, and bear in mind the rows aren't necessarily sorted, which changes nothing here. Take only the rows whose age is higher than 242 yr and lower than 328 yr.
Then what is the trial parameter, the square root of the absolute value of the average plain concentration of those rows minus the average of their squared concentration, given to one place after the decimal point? 1.0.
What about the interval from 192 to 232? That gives 2.3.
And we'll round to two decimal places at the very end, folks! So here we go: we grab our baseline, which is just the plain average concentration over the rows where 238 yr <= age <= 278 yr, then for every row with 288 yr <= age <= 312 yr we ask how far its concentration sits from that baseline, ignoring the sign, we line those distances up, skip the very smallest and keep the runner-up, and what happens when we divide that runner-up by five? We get 0.01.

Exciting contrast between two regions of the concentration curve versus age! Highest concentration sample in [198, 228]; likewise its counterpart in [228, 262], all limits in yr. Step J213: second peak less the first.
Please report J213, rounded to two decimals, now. -0.23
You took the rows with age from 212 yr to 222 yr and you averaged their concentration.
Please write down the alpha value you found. 2.9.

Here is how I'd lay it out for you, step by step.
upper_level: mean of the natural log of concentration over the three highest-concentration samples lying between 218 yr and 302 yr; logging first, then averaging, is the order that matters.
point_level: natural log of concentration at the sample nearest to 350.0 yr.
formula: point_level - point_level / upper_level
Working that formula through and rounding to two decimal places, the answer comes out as 0.03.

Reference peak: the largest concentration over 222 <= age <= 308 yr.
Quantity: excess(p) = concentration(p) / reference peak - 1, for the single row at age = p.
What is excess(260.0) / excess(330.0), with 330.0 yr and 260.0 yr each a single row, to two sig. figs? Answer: 2.0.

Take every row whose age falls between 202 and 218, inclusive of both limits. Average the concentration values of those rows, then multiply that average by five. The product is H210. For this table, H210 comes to 14.7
